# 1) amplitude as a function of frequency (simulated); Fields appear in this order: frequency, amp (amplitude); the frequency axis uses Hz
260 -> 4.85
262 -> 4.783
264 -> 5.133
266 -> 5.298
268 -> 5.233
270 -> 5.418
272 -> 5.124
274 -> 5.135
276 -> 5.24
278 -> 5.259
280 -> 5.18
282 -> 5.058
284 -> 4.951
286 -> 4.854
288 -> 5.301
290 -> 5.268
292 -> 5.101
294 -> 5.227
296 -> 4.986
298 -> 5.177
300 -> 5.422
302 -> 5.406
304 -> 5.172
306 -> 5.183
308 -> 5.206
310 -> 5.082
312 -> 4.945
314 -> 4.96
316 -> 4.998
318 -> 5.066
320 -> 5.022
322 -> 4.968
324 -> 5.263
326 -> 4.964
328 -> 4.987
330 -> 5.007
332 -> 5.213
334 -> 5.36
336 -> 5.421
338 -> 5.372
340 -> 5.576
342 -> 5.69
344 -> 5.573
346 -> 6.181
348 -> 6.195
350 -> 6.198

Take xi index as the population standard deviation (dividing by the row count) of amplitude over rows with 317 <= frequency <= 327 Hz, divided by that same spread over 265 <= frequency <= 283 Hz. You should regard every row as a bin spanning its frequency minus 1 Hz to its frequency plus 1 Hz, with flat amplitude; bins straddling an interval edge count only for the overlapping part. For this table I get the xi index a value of 1.1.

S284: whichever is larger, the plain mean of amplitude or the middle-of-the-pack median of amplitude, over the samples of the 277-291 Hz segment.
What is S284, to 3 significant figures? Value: 5.18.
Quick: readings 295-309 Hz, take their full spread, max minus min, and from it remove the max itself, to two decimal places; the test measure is -4.99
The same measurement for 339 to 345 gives -5.57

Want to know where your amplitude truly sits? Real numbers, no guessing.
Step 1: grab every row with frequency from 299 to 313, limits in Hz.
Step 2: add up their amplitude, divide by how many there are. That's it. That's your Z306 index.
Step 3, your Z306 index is 5.20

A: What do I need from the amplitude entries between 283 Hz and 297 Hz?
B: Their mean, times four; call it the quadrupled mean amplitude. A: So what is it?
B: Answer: 20.4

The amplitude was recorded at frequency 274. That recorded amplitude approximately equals 5.135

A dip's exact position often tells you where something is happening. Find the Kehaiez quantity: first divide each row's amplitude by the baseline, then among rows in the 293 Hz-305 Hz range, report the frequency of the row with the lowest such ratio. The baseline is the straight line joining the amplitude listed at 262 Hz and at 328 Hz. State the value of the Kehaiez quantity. 296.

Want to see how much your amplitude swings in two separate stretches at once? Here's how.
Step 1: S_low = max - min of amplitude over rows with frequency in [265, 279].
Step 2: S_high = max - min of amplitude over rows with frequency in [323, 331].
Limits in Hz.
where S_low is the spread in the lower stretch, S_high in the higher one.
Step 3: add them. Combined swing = 0.6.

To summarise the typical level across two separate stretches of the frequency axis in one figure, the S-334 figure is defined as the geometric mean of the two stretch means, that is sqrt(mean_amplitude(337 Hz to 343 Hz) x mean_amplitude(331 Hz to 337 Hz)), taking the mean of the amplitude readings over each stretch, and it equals 5.44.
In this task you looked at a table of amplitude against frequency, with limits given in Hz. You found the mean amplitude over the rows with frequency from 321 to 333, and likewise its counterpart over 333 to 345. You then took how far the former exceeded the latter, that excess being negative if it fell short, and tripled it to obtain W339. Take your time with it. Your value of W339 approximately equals -1.3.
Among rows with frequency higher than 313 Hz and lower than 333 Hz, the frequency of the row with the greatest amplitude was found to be 324 Hz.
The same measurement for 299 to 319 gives 300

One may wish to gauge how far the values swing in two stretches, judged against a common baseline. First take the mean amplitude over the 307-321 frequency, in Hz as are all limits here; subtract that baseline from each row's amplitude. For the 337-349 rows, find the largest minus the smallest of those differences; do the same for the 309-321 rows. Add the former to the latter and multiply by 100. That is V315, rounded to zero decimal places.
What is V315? 96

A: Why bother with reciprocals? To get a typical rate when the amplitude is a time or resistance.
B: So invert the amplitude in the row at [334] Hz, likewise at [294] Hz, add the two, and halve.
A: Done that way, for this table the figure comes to 0.189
